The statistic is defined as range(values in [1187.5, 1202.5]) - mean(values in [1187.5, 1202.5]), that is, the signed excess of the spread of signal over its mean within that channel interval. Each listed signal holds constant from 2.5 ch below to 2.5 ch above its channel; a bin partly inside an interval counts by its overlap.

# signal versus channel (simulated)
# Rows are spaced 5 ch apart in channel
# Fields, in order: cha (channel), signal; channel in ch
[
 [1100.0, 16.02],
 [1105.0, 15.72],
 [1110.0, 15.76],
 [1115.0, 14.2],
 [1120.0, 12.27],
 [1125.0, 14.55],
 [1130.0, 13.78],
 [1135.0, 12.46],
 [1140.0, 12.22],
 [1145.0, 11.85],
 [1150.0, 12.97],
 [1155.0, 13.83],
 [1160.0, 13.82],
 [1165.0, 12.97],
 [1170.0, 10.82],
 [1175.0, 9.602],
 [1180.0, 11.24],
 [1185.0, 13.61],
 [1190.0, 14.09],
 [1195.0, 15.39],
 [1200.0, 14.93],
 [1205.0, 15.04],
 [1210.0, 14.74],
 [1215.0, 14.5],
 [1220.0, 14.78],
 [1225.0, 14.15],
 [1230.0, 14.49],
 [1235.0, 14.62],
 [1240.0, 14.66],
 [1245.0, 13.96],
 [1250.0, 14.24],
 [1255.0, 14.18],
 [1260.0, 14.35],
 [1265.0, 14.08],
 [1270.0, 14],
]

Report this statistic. -13.5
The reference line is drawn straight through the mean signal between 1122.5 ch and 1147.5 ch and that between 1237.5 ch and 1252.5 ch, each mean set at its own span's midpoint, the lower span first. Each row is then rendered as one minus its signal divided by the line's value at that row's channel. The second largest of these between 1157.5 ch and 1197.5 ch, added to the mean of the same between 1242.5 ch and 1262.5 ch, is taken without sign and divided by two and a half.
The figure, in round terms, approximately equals 0.082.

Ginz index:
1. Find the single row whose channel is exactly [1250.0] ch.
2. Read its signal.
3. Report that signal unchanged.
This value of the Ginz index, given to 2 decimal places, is 14.24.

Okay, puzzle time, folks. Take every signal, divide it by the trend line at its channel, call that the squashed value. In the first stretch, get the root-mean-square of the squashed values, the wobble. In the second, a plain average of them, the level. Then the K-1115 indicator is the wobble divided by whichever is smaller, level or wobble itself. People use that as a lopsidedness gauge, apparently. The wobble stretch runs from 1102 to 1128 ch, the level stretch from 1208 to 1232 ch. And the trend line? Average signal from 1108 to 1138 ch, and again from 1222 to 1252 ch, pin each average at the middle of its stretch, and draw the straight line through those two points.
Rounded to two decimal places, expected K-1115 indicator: 1.04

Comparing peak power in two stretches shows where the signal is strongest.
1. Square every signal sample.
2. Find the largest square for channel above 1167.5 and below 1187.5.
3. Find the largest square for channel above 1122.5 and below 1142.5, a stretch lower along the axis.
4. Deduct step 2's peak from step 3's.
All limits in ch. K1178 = 26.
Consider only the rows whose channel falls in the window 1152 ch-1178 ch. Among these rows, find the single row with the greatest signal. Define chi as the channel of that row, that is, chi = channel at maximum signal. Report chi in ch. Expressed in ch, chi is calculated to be 1155.0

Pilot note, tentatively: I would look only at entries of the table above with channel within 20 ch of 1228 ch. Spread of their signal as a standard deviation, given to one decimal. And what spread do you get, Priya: 0.3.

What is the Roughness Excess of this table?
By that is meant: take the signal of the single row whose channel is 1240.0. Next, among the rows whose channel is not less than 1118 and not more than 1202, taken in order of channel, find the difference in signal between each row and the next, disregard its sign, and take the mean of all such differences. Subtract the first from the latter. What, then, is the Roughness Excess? -13.6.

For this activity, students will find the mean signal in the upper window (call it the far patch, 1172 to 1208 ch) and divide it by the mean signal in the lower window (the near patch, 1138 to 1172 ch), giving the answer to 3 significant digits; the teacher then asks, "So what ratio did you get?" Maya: 1.06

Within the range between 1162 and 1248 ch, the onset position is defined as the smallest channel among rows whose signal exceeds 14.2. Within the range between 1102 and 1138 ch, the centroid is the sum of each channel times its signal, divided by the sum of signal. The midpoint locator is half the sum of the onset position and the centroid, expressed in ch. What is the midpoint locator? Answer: 1157.2 ch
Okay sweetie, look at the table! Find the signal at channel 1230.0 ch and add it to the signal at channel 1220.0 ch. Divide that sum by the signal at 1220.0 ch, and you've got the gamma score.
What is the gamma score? 1.98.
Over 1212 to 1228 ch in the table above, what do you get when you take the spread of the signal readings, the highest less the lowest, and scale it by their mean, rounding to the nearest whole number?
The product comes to 9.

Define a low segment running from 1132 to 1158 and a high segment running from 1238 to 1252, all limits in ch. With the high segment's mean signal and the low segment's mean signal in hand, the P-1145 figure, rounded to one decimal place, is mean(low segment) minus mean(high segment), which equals -1.6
